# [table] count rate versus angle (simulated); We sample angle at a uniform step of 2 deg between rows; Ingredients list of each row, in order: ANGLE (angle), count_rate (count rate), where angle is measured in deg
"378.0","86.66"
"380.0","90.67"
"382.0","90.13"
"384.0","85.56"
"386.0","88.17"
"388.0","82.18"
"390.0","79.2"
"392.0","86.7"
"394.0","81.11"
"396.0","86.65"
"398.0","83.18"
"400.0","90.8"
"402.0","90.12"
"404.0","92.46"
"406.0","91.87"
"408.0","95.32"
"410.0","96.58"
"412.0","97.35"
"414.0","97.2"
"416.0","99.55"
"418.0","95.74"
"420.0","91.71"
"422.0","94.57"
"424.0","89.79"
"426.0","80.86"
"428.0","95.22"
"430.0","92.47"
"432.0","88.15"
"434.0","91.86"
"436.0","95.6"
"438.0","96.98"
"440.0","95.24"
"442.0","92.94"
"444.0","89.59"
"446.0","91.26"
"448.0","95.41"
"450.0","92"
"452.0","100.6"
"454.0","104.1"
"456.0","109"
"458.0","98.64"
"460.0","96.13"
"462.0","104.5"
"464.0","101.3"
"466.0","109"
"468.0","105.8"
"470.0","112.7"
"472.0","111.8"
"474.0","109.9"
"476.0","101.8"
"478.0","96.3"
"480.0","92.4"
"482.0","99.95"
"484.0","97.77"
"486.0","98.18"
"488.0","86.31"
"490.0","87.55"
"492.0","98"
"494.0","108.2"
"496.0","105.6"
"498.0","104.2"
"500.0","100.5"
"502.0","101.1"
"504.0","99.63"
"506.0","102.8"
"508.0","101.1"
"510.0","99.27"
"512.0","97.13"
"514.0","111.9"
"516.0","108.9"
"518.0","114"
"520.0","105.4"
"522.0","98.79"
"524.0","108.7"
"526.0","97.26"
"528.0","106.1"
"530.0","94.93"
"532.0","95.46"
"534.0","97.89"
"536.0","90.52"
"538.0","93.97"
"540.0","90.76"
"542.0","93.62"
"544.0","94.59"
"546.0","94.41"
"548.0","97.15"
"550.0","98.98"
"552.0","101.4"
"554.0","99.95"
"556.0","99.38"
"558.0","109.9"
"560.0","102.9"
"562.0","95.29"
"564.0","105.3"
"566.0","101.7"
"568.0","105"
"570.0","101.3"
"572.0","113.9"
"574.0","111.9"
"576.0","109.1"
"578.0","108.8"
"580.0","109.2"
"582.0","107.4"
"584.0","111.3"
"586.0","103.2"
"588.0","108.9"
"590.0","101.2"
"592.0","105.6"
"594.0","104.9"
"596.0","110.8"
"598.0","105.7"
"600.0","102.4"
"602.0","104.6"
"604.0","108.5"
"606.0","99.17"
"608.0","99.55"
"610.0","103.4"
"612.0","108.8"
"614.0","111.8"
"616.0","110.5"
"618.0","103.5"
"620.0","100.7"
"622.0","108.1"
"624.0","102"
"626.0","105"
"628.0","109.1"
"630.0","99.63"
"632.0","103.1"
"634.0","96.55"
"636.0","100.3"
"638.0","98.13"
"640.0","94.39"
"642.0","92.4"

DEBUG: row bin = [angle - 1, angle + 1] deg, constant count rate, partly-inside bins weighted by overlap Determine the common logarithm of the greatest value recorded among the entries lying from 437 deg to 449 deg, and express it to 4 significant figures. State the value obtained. 1.987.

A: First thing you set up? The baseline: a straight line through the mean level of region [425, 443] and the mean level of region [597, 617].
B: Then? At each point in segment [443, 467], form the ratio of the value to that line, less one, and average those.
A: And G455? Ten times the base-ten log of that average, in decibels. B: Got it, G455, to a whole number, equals -12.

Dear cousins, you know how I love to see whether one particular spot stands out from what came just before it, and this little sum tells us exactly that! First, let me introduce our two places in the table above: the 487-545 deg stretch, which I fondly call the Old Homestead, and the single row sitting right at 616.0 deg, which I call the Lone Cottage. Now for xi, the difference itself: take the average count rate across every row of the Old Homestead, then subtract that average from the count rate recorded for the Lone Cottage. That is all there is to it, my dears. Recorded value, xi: 11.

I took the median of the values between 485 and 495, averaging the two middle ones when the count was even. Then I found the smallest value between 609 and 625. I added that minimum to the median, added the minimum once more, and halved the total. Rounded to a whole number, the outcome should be 150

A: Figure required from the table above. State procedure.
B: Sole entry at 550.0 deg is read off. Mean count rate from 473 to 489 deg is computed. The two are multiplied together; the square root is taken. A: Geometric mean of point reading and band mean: 98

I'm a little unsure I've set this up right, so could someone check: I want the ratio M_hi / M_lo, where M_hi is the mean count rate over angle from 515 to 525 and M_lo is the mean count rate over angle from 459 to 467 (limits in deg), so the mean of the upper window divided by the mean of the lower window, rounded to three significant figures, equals 1.04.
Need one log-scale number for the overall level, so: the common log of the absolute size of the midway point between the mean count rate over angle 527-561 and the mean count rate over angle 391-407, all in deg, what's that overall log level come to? 1.97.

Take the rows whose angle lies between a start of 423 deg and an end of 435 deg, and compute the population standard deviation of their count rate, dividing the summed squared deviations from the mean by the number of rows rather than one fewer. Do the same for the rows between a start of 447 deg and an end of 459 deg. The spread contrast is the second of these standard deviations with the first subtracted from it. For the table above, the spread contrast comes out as 1.0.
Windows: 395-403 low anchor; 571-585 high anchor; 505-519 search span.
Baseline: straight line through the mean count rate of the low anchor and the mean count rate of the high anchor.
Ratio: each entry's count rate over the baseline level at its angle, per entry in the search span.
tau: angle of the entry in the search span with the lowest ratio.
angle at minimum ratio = 512.0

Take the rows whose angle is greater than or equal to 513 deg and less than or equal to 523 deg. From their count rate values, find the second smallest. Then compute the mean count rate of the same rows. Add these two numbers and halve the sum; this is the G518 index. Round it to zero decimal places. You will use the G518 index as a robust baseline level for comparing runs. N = 107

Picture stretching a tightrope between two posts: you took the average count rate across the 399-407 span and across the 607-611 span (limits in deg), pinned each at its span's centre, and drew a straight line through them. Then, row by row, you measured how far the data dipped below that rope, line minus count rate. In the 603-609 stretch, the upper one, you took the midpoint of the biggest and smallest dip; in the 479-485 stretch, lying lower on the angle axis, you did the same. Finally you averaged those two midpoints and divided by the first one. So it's 0.7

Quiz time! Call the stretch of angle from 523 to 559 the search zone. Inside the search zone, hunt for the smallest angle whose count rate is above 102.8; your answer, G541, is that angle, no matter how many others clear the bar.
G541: 524.0 deg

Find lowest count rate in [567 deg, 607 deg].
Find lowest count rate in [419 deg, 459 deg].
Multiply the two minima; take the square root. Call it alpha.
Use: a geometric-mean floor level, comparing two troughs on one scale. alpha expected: 89.5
